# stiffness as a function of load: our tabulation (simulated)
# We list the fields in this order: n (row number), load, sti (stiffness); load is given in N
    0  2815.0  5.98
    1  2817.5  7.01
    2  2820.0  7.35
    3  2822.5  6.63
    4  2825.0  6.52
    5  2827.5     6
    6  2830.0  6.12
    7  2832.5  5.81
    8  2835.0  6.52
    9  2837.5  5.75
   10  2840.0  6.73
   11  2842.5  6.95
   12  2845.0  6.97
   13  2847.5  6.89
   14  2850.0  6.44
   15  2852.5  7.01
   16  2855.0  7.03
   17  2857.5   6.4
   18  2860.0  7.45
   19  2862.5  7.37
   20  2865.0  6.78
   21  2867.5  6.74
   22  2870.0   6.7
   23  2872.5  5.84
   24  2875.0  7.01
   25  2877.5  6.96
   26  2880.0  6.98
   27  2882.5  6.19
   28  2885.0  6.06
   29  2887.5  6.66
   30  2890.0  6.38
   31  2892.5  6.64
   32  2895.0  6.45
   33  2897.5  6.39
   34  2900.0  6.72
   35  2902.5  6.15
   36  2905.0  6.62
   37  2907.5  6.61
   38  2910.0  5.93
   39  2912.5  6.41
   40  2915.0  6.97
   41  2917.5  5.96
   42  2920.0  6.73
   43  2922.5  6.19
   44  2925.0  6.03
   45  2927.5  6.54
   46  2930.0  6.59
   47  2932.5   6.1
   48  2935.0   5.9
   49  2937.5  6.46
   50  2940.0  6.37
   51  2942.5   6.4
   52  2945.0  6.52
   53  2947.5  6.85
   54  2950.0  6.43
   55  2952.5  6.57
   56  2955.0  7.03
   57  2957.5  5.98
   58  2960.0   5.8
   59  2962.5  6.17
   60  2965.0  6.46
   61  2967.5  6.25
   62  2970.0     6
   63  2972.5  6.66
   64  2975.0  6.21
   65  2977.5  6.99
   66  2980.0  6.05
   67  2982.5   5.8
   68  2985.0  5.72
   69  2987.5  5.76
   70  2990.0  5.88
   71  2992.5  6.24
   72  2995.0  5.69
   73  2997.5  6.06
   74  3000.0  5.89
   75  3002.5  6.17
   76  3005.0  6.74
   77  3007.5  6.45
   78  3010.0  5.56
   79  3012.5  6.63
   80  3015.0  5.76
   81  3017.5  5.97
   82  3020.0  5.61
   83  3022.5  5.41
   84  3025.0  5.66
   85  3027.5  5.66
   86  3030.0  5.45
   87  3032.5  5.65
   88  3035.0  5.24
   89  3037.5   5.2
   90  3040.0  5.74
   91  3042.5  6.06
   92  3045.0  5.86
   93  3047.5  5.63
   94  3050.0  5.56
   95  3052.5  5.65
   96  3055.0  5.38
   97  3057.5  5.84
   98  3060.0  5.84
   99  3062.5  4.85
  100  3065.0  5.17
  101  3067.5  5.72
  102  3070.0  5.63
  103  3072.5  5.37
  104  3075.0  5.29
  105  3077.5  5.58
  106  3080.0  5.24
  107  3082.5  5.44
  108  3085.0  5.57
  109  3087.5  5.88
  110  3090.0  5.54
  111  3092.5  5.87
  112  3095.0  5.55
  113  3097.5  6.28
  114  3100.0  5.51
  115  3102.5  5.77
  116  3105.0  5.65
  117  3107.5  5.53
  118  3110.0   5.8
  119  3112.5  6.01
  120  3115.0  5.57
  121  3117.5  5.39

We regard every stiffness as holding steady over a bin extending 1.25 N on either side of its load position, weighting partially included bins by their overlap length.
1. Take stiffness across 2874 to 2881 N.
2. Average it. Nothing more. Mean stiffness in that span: 7.0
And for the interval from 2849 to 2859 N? 6.7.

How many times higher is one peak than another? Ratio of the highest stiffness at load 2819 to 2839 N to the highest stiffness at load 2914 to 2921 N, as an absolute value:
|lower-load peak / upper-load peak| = 1.05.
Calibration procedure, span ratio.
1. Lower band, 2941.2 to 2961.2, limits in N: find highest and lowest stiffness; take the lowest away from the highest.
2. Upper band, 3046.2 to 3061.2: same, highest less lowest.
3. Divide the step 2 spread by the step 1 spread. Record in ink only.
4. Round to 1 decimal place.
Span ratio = 0.4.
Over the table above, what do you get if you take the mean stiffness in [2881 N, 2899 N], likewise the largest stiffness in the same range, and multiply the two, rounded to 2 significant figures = 43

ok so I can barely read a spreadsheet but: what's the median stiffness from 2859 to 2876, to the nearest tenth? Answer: 6.8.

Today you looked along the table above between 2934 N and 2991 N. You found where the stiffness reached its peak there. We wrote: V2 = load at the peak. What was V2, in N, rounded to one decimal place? 2955.0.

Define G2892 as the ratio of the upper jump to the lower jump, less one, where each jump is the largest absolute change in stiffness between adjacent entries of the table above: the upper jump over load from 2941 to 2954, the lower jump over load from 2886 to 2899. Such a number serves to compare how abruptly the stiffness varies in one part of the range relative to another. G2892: 0.50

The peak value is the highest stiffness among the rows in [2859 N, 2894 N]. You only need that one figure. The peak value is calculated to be 7.45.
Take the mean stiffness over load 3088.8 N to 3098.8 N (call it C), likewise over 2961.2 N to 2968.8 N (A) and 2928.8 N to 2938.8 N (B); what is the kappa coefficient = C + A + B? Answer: 18.4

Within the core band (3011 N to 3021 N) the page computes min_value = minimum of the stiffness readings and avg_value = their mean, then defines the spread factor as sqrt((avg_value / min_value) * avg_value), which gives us 2.53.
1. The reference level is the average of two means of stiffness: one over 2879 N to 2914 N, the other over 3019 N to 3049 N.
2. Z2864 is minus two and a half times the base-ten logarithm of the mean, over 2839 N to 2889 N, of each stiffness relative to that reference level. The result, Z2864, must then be -0.13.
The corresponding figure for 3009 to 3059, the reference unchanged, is 0.06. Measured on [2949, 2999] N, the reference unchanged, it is -0.03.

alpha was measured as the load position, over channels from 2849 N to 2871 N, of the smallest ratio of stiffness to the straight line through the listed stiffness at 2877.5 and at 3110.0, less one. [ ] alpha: 2857.5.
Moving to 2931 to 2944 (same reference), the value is 2935.0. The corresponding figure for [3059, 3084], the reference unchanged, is 3062.5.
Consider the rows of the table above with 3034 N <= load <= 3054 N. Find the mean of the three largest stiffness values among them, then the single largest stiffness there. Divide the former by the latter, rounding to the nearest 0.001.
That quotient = 0.971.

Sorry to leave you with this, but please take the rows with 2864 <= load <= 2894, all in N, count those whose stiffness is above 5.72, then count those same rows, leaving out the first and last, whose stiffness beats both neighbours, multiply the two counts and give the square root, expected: 6.0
